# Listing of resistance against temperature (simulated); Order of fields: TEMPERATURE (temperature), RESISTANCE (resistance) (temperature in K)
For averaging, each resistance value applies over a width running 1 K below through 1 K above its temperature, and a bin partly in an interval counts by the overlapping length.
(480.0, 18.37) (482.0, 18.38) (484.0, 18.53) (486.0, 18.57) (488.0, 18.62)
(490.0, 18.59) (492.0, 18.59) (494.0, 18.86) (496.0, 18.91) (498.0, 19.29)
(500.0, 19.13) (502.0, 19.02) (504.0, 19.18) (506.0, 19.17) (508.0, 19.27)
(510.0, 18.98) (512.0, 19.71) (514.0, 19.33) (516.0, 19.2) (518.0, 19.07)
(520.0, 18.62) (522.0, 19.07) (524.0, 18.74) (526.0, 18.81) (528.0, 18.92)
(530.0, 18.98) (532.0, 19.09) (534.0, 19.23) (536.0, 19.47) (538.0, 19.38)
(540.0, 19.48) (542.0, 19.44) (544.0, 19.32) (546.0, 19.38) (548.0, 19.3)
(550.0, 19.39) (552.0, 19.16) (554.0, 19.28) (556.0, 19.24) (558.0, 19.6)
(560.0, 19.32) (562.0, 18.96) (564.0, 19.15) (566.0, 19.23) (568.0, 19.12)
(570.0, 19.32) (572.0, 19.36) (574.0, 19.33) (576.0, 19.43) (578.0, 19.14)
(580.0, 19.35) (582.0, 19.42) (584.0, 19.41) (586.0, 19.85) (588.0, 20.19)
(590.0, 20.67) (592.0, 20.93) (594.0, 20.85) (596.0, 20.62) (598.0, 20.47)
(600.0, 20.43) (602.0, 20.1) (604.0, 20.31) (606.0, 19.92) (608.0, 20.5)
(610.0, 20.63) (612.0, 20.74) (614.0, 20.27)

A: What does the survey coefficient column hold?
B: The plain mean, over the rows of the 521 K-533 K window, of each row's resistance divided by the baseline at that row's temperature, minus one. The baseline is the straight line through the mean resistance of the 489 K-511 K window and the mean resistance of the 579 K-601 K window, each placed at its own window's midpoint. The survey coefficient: -0.022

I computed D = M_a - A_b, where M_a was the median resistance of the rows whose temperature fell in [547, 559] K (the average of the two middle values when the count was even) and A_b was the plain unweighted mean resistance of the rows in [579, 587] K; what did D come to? -0.2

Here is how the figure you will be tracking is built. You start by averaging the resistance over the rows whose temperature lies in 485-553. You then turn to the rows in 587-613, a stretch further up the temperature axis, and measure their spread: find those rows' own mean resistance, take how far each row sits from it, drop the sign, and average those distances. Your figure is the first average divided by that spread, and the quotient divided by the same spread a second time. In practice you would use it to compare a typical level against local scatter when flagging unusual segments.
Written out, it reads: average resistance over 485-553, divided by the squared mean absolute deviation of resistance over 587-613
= 351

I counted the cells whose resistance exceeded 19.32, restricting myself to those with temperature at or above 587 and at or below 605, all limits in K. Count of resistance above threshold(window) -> 9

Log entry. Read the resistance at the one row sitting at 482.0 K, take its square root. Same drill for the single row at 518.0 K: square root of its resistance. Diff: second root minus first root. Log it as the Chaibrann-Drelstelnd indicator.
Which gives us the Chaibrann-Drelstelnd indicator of 0.08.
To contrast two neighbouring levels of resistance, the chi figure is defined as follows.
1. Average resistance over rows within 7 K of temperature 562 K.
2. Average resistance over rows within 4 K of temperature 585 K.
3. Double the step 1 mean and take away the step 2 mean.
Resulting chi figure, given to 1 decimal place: 18.7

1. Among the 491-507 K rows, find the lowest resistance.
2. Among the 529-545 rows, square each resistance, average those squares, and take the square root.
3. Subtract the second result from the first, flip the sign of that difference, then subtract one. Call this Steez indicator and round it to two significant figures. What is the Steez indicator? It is -0.29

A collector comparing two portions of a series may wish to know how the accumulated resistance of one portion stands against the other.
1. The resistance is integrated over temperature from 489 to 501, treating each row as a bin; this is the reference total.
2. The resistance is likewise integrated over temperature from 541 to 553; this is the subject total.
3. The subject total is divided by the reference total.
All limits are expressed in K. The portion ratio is 1.02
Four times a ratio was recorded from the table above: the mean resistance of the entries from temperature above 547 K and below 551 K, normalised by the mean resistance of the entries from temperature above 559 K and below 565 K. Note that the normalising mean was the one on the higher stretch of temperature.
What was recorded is 4.04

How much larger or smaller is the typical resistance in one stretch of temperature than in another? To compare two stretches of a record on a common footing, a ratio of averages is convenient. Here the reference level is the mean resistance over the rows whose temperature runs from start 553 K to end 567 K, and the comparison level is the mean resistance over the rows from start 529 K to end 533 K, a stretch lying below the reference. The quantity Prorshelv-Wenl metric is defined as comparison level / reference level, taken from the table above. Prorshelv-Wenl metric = 0.99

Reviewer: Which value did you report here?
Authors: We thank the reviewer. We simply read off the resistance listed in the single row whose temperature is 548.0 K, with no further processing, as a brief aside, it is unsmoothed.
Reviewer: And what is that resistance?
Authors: 19.3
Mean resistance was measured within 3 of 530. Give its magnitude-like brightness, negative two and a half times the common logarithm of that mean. -3.20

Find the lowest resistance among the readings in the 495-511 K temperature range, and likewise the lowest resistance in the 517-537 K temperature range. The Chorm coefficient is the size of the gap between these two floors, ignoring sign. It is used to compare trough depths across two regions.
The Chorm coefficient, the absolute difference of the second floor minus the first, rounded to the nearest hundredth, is 0.29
